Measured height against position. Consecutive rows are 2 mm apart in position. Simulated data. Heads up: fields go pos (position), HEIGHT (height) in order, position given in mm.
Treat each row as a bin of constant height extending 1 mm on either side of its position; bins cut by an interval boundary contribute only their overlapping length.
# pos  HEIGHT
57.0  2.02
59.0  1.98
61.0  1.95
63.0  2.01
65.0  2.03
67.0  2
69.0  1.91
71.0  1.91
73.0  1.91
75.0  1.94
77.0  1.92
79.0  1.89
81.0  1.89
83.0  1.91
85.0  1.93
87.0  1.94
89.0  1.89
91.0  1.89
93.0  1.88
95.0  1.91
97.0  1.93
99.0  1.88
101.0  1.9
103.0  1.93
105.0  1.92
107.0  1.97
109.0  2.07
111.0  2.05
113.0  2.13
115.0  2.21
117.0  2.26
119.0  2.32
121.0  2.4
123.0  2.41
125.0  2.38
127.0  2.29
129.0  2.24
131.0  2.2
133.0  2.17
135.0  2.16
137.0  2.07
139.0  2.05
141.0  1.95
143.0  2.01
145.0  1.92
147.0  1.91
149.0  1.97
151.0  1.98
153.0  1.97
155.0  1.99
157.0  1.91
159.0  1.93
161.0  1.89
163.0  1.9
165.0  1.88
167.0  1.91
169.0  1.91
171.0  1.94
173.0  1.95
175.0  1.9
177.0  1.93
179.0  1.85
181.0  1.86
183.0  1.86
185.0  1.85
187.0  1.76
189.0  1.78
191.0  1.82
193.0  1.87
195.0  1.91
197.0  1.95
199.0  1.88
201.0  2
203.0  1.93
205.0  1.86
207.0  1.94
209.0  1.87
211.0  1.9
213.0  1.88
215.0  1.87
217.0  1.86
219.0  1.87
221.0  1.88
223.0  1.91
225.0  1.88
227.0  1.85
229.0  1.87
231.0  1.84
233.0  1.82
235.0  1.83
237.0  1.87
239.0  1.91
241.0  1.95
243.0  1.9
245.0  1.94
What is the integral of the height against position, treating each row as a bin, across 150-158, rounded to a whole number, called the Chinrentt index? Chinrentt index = 16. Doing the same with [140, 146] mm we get 12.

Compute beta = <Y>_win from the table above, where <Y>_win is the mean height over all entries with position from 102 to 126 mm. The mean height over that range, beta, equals 2.2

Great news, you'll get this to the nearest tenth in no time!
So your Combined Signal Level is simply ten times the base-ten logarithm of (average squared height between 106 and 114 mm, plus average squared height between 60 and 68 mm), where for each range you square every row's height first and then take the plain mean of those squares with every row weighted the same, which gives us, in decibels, 9.1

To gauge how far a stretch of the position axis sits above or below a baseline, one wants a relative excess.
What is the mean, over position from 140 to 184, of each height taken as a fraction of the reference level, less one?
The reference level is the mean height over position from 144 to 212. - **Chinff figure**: 0.011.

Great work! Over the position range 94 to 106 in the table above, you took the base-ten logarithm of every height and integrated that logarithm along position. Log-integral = 3.38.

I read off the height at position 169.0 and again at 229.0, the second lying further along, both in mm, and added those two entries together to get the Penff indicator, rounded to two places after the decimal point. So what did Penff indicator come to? 3.78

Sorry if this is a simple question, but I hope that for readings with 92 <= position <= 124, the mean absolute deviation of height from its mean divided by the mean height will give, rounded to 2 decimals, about 0.08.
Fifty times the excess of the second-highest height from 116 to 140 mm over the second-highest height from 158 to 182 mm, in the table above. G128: 23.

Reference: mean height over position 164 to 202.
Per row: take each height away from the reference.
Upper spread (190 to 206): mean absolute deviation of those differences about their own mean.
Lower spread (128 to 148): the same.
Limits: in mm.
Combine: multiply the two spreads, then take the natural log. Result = -5.40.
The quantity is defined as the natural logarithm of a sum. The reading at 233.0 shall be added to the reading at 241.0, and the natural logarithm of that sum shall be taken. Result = 1.33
